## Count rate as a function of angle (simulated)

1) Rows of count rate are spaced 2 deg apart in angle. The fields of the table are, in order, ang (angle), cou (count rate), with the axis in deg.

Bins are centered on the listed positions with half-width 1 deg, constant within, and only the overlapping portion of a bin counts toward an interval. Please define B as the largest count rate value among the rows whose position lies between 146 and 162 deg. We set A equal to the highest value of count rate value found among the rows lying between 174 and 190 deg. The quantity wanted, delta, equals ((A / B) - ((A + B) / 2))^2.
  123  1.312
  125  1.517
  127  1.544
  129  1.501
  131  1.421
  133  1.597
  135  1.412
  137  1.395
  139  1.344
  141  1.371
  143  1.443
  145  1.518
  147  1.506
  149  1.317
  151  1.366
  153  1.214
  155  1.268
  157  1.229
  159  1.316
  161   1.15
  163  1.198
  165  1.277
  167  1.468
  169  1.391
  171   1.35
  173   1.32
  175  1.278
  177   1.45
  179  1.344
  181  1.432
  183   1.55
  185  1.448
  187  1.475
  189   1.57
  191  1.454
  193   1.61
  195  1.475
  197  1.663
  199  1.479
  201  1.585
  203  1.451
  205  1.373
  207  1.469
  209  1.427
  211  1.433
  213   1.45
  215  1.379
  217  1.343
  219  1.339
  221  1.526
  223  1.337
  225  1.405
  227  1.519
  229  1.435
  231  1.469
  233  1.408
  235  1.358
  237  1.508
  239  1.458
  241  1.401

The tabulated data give 0.25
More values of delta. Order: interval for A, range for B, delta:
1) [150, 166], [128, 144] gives 0.39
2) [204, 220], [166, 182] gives 0.22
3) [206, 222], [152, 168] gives 0.21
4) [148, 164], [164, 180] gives 0.24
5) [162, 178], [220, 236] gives 0.29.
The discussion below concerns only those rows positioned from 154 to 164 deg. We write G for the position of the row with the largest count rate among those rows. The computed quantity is 159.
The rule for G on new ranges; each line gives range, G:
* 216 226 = 221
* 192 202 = 197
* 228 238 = 237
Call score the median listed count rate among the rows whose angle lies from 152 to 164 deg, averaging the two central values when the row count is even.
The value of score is 1.22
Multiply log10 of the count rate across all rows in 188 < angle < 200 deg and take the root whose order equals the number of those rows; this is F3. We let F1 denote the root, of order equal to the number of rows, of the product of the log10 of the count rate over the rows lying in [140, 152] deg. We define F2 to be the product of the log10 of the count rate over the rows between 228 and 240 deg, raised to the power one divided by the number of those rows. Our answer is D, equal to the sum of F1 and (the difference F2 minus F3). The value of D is 0.12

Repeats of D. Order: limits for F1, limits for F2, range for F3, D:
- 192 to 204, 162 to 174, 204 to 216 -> 0.16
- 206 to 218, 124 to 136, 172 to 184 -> 0.18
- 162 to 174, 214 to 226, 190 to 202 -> 0.07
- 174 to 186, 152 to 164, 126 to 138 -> 0.07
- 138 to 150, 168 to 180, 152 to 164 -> 0.19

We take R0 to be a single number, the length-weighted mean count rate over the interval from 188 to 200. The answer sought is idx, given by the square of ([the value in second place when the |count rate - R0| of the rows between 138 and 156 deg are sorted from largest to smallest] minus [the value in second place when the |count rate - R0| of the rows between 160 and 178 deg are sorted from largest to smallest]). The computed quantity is 0.005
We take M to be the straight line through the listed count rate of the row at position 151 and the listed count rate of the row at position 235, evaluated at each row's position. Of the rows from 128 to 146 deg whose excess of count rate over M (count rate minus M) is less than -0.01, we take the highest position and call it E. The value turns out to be 139 deg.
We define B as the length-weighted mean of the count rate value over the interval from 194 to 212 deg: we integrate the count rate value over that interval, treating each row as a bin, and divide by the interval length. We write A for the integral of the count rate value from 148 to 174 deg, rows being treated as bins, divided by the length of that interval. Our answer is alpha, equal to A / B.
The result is 0.87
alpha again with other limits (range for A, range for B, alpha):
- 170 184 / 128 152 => 0.97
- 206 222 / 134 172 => 1.06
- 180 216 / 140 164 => 1.12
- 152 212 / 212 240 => 0.99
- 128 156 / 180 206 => 0.93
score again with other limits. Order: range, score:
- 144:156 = 1.34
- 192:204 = 1.53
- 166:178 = 1.37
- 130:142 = 1.40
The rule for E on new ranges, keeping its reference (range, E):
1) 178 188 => 179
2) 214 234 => 223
